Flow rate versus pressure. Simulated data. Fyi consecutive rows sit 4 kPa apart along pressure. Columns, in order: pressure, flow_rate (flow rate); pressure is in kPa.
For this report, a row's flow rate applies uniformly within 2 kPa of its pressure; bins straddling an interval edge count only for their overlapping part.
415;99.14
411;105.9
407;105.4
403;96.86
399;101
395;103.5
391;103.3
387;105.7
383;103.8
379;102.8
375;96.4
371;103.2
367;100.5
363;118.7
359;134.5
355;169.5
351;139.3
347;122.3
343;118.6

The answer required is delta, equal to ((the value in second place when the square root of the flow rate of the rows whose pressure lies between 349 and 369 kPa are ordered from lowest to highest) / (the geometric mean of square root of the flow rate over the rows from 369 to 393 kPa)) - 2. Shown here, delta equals -0.92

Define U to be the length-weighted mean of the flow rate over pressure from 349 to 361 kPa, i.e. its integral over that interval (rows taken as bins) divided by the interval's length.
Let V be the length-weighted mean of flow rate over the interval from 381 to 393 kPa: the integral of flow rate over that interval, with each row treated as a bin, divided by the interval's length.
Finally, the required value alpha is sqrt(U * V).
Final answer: 124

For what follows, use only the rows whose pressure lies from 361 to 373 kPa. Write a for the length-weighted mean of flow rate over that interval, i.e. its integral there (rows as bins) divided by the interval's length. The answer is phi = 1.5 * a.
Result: 161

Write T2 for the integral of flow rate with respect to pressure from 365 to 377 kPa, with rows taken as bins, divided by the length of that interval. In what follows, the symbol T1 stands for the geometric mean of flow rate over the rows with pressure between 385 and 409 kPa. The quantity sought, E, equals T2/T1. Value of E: 0.98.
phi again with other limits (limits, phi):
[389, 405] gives 152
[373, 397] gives 154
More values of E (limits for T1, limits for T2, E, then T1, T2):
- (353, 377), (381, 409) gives 0.87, 118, 103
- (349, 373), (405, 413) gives 0.84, 126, 106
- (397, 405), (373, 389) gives 1.03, 99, 102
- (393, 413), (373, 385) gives 0.99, 102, 101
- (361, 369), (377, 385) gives 0.95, 109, 103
